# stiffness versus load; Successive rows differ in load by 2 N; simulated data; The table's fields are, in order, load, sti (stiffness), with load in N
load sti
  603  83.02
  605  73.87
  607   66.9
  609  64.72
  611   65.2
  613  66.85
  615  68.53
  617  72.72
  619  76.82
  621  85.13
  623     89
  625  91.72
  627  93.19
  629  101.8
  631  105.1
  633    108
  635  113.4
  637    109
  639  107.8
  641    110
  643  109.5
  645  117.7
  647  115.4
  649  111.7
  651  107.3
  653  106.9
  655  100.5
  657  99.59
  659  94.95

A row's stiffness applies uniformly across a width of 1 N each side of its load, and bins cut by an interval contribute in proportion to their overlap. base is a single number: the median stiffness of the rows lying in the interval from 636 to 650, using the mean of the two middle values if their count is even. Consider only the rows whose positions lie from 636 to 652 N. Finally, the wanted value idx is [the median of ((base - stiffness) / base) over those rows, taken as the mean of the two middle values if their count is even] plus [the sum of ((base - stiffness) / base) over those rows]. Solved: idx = -0.1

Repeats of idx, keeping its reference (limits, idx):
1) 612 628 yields 2.4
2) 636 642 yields 0.0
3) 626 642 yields 0.3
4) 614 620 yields 1.4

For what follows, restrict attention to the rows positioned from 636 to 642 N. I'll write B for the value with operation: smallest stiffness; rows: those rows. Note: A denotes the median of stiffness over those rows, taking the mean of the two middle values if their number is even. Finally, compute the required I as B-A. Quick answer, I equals -1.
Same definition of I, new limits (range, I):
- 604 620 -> -3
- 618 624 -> -8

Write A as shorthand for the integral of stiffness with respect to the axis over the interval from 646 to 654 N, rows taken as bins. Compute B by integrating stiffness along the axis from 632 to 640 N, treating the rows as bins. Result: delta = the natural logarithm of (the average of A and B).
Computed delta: 6.78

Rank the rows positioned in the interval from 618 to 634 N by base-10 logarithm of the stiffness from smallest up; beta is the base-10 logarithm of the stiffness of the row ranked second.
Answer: 1.93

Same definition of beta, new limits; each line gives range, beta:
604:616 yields 1.81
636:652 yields 2.03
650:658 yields 2.00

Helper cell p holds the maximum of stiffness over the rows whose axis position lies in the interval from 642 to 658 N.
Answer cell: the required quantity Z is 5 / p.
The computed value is 0.042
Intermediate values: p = 117.7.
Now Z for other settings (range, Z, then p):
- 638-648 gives 0.042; 117.7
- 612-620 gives 0.065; 76.82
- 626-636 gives 0.044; 113.4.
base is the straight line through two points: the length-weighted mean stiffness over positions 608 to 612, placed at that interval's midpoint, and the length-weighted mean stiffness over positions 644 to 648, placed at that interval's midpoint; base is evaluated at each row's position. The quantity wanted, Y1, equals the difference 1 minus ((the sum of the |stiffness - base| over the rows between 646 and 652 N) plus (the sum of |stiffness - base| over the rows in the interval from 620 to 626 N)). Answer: -42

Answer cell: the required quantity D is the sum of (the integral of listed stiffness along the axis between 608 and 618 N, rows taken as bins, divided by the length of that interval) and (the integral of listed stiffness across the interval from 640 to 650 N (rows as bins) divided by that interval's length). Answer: 180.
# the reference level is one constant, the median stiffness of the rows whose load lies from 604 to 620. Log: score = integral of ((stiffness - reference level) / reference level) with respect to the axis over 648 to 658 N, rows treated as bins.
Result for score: 5.5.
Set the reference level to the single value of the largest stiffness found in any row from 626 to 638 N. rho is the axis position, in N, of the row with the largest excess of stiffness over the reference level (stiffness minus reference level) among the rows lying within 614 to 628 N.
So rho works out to 627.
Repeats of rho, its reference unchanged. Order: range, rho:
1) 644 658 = 645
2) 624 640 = 635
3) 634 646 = 645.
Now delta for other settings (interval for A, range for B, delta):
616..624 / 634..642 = 6.64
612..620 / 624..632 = 6.52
